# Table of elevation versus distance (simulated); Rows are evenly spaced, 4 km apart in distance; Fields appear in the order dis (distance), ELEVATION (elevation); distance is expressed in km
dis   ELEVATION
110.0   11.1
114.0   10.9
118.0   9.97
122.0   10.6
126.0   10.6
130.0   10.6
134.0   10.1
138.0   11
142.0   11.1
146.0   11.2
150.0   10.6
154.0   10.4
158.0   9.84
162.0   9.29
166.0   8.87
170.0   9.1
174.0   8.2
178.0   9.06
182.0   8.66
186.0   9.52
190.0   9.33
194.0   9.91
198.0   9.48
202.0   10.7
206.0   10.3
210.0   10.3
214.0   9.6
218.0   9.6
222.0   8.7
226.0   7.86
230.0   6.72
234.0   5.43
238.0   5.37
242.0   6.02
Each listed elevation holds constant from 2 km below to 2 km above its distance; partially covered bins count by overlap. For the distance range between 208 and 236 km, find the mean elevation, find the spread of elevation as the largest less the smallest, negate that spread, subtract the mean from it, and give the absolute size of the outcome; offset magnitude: 13.2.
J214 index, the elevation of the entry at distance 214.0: 9.6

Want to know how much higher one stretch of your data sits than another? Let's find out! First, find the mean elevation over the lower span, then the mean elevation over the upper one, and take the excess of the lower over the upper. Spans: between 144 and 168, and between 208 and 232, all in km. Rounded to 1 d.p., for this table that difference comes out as 1.2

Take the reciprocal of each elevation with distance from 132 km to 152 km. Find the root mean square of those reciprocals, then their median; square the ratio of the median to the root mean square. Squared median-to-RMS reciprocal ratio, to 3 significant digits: 0.960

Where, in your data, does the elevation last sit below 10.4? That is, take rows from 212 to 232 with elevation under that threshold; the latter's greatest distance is 230.0 km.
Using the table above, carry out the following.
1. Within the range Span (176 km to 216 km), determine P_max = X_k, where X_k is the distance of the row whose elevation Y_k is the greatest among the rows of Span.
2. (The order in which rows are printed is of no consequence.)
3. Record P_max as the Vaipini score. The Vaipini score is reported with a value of 202.0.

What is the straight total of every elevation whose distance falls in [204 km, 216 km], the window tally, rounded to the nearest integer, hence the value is 30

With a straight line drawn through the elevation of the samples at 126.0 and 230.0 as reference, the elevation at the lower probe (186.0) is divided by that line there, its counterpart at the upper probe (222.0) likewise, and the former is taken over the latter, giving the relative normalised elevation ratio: 0.92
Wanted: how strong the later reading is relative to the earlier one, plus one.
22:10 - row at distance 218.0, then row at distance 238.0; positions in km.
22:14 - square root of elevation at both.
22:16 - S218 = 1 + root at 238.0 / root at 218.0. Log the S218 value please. 1.75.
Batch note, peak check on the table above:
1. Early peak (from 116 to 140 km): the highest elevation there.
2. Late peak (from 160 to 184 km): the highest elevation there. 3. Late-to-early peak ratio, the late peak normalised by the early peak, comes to 0.84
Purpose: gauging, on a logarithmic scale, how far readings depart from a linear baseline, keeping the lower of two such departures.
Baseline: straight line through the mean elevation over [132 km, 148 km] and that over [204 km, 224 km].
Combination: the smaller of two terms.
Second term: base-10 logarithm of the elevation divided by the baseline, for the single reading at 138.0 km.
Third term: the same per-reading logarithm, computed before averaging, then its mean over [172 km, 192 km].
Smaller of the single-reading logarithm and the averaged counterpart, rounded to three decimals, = -0.057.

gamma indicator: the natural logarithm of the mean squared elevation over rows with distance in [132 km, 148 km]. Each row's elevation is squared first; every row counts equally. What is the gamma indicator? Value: 4.77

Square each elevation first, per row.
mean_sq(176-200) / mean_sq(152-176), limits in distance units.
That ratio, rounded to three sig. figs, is 1.01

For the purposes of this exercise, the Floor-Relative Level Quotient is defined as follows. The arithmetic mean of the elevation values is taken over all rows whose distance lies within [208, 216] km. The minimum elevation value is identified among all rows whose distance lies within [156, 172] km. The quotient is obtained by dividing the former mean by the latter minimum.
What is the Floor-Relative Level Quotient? 1.12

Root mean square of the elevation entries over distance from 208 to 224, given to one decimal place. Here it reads 9.6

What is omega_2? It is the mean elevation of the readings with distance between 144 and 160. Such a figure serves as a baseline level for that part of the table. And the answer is 10.5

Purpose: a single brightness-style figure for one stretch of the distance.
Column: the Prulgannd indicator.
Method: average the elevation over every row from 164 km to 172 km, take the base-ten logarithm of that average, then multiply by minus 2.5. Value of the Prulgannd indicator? -2.38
